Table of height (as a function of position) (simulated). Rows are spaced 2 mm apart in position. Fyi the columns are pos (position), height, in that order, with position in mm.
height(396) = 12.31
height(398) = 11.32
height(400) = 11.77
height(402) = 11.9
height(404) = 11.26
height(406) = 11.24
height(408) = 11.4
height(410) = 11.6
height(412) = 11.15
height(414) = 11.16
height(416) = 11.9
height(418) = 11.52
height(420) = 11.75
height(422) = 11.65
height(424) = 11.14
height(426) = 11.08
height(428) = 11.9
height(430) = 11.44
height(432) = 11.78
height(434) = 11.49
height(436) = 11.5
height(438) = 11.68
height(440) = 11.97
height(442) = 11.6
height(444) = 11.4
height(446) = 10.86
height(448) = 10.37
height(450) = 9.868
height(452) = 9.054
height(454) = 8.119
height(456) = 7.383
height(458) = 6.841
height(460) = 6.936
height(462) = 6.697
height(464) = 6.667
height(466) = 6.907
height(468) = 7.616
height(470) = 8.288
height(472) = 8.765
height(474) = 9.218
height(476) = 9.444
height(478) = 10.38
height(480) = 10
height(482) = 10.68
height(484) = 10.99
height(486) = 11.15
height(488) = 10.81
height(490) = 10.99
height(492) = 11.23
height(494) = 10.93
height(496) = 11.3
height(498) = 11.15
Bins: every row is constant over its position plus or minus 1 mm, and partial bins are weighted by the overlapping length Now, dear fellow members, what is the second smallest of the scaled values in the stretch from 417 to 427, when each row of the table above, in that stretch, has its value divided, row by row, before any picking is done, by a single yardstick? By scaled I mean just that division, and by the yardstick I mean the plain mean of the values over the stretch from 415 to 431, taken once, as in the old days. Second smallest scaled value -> 0.965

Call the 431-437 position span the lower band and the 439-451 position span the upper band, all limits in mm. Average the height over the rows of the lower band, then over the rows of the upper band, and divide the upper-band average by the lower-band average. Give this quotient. 0.95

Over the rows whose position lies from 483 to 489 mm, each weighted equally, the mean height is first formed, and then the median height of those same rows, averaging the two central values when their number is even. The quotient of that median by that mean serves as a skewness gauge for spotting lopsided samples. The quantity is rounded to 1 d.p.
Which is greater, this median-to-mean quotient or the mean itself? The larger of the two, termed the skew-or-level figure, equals 11.0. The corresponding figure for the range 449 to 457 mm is 8.6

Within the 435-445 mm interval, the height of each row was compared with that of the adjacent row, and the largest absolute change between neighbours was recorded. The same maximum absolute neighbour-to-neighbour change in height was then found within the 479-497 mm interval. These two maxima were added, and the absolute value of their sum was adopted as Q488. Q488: 1.05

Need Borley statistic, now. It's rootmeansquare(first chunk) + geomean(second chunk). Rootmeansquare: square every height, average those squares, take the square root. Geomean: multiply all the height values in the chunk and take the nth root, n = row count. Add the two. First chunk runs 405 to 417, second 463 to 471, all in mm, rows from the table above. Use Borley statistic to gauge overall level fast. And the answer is 19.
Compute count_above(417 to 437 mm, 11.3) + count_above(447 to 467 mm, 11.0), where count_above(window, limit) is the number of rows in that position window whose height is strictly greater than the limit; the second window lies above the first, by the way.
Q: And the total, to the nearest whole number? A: 8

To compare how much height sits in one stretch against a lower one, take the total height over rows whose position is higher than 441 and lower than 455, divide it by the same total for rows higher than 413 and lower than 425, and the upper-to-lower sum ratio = 1.0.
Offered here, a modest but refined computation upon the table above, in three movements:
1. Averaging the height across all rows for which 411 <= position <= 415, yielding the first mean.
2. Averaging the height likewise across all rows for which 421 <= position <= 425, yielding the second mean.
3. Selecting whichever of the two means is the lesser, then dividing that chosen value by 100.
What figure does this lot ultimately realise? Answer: 0.112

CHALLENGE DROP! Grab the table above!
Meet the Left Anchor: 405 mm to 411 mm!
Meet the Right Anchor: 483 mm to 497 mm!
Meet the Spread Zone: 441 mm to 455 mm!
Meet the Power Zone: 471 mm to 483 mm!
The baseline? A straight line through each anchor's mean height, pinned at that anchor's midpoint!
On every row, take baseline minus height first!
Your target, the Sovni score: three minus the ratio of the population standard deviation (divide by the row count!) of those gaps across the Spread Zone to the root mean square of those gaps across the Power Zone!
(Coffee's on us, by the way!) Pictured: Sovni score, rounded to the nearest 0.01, 2.24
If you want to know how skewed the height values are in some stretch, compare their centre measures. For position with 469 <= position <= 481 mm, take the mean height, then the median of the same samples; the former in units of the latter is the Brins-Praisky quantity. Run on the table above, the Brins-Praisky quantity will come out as 1.00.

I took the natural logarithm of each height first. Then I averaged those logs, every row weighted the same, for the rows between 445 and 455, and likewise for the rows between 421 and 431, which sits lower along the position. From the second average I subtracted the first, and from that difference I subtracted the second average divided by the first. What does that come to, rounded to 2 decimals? -0.90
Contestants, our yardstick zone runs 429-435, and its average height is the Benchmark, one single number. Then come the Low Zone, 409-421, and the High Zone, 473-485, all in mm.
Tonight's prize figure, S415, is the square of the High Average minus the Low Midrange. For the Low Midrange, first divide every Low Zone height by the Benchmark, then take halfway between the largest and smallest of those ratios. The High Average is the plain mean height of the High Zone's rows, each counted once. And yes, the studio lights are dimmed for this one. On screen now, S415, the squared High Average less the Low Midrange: 101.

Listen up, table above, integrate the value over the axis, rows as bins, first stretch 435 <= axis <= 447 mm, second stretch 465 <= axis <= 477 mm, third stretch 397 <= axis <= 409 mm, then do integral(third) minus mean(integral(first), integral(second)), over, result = 19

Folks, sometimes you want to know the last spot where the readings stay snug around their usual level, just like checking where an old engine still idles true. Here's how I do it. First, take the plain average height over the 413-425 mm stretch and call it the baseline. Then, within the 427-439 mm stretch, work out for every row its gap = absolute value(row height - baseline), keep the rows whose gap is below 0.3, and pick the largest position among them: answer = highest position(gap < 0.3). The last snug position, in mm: 438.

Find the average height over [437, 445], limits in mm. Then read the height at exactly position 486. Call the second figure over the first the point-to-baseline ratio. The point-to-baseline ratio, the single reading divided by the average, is 0.96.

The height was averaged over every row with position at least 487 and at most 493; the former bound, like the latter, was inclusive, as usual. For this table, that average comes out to 11.0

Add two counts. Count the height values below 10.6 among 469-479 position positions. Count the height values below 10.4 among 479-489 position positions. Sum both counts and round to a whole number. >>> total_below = 6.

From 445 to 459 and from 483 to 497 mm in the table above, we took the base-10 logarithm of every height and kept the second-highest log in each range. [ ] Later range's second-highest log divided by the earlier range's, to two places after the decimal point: 1.03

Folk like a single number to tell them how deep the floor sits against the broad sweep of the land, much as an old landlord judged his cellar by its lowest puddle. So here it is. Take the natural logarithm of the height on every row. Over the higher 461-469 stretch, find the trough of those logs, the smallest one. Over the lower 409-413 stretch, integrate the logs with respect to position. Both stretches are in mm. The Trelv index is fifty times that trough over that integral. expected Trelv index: 9.8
